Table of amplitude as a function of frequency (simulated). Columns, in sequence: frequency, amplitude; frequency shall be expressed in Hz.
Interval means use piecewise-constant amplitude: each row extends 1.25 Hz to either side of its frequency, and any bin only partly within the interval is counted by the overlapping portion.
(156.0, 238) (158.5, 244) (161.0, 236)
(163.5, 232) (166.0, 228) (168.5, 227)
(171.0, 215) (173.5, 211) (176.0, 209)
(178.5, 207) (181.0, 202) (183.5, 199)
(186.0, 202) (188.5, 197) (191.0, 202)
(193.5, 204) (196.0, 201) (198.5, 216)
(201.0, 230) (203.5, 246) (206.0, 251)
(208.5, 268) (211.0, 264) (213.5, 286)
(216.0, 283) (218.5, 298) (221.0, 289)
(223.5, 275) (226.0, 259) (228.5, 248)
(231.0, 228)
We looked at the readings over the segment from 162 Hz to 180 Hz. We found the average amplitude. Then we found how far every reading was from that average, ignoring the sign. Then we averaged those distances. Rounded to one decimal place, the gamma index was 9.1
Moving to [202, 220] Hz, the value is 15.6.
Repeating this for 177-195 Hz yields 2.2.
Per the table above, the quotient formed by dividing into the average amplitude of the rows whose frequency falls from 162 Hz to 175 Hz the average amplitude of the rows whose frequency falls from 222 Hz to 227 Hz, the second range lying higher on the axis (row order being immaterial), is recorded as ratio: 0.83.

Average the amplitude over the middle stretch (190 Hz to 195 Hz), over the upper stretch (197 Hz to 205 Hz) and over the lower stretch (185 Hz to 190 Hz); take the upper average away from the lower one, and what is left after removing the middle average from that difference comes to -234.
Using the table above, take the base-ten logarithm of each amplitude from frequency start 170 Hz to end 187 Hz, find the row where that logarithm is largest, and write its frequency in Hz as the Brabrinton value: 171.0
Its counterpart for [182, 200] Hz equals 198.5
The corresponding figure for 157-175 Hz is 158.5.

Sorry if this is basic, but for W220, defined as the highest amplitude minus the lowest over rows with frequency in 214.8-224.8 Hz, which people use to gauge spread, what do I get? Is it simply 23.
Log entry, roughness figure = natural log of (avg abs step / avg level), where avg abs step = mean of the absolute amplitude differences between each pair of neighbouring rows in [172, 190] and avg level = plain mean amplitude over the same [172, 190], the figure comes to -4.11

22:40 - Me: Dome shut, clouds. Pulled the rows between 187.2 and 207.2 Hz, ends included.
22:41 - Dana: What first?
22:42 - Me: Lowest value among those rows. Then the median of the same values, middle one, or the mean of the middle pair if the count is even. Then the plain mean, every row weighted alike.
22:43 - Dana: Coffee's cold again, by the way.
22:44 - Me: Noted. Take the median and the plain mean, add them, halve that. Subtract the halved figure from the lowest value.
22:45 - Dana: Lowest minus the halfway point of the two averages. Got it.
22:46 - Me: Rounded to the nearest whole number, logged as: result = -17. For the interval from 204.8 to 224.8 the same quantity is -27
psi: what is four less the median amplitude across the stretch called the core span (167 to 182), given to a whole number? -206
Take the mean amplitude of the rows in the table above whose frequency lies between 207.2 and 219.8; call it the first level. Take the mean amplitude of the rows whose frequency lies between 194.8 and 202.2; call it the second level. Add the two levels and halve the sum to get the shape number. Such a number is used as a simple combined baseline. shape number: 248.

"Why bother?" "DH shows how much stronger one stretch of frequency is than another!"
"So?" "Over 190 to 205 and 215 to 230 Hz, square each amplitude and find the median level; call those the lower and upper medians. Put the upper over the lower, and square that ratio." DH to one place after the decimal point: 3.1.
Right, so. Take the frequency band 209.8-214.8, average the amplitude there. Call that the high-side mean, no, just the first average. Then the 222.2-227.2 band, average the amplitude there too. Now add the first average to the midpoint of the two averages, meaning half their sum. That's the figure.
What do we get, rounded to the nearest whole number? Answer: 546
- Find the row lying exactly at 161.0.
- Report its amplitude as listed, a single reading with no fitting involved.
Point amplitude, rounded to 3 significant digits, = 236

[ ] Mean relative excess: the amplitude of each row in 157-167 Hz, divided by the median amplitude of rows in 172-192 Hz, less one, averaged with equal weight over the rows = 0.16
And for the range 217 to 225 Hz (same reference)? 0.42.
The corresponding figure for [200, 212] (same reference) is 0.25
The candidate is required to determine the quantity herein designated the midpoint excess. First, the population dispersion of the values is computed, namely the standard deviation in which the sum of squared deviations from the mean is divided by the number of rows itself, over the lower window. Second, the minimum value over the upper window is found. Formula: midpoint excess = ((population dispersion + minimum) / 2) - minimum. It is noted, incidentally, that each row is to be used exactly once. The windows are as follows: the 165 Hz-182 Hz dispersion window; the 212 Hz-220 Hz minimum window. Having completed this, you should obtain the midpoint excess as -137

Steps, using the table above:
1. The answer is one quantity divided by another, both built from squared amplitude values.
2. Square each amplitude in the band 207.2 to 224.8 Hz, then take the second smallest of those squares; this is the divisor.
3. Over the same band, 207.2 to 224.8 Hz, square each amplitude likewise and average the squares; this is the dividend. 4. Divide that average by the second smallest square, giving 1.10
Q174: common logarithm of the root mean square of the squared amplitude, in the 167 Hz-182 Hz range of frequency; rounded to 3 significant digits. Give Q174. 4.65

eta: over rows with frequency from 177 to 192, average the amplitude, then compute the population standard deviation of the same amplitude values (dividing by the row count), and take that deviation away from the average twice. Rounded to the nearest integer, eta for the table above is 195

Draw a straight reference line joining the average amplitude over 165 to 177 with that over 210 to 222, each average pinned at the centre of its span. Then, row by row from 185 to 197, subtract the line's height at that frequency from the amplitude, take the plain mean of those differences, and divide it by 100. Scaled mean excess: -0.46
